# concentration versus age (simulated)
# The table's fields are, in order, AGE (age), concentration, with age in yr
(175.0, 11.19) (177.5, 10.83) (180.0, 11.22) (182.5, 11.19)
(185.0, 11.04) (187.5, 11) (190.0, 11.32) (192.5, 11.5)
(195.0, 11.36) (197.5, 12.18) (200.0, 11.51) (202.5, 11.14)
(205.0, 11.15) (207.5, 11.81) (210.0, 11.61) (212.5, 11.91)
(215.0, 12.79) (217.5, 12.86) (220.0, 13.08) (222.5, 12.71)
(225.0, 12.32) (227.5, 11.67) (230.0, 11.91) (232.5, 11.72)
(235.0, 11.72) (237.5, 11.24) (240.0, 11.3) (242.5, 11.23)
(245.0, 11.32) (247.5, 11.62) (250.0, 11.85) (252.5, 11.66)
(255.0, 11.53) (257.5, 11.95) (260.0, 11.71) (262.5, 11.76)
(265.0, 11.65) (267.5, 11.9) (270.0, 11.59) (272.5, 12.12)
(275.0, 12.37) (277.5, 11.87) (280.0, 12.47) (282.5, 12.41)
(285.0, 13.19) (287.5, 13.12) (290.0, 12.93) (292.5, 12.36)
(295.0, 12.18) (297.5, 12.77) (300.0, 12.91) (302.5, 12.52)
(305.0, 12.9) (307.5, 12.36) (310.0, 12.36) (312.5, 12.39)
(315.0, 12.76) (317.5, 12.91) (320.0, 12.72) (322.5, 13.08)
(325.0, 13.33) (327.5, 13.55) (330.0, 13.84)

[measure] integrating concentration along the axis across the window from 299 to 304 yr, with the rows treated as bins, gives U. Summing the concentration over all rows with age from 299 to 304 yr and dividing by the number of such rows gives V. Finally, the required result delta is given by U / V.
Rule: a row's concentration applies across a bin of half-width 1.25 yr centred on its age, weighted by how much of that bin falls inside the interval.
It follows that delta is 5.00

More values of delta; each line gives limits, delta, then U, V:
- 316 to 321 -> 5.00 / 64.1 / 12.8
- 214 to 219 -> 5.01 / 64.2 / 12.8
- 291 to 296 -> 5.02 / 61.5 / 12.3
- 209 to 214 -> 5.03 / 59.1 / 11.8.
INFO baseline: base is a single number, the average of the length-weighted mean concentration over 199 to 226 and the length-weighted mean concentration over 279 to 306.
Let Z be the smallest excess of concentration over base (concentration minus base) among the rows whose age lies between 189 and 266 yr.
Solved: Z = -1.25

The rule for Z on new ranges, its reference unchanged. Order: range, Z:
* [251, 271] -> -0.86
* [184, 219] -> -1.39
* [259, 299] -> -0.80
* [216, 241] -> -1.15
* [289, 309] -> -0.21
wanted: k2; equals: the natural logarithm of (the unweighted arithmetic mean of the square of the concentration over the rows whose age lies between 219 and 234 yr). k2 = 5.01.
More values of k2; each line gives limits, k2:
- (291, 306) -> 5.07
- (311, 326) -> 5.11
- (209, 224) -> 5.05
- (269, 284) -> 4.99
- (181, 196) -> 4.84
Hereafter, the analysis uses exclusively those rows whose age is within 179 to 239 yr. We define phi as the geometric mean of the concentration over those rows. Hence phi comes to 11.7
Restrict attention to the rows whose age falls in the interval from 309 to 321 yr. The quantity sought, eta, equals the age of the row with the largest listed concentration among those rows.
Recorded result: 317.5 yr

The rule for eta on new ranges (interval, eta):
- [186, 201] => 197.5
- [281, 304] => 285.0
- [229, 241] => 230.0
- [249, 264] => 257.5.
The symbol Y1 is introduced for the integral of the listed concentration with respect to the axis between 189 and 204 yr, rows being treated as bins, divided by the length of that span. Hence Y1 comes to 11.5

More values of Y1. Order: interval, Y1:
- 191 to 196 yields 11.4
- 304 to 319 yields 12.6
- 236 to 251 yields 11.4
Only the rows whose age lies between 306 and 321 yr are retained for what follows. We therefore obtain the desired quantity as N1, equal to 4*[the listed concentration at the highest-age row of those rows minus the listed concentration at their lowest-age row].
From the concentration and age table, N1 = 1.4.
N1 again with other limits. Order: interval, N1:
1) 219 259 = -4.5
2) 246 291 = 5.2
